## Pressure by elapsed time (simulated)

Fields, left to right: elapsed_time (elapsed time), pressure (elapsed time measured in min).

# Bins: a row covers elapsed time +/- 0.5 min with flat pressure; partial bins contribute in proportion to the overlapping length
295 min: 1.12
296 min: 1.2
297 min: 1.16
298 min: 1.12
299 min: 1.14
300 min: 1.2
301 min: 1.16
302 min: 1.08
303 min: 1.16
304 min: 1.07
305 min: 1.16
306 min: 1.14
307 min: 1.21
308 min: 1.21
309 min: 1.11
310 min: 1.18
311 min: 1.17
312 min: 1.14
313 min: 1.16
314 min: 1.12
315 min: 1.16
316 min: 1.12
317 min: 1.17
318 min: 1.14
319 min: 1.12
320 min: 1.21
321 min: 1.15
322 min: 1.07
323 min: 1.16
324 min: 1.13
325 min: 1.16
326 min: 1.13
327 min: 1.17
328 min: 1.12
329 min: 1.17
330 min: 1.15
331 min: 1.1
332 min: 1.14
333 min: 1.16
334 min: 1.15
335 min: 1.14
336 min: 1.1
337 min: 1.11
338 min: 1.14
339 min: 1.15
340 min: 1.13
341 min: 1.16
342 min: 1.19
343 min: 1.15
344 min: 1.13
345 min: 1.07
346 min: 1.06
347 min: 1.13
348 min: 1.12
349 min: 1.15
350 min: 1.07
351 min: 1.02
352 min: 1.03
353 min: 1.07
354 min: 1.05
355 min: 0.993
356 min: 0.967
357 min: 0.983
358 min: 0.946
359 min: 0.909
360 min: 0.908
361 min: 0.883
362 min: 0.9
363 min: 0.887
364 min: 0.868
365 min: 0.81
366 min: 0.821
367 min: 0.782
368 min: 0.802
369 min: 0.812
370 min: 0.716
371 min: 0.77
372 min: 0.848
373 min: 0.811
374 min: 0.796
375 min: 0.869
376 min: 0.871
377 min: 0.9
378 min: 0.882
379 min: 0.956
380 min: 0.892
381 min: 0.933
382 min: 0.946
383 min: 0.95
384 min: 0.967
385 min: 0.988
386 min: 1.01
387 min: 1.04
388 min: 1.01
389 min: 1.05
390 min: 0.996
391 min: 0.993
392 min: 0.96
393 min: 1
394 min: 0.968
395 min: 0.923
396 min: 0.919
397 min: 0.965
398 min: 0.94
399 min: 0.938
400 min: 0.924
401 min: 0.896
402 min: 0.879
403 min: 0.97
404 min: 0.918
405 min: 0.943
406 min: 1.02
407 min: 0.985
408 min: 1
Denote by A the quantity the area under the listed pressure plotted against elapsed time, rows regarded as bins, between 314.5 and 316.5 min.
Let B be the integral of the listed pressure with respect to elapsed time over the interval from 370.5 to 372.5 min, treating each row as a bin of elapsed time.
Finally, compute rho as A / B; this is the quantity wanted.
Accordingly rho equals 1.41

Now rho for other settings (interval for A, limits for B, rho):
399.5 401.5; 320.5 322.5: 0.82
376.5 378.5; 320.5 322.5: 0.80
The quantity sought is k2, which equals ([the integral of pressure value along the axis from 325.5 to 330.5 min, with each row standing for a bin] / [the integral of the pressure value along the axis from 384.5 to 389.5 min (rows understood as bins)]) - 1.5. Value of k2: -0.37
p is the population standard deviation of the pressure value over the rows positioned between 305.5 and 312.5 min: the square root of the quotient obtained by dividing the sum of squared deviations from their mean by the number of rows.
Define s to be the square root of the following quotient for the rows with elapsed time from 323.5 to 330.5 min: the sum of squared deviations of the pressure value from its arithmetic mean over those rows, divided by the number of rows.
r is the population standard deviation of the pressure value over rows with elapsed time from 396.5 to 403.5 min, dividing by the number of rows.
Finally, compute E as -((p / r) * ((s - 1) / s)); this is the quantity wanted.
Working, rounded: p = 0.0350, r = 0.031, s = 0.019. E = 58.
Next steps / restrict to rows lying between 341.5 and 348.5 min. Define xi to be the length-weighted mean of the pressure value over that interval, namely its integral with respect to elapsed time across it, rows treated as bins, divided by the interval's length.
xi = 1.12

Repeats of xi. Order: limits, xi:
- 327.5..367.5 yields 1.05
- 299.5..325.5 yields 1.15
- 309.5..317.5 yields 1.15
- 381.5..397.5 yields 0.98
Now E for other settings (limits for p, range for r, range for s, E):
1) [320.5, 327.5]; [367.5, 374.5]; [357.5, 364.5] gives 35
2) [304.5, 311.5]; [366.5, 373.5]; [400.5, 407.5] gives 18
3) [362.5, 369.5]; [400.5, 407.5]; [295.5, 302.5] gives 18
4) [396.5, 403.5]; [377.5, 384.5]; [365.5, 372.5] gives 25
